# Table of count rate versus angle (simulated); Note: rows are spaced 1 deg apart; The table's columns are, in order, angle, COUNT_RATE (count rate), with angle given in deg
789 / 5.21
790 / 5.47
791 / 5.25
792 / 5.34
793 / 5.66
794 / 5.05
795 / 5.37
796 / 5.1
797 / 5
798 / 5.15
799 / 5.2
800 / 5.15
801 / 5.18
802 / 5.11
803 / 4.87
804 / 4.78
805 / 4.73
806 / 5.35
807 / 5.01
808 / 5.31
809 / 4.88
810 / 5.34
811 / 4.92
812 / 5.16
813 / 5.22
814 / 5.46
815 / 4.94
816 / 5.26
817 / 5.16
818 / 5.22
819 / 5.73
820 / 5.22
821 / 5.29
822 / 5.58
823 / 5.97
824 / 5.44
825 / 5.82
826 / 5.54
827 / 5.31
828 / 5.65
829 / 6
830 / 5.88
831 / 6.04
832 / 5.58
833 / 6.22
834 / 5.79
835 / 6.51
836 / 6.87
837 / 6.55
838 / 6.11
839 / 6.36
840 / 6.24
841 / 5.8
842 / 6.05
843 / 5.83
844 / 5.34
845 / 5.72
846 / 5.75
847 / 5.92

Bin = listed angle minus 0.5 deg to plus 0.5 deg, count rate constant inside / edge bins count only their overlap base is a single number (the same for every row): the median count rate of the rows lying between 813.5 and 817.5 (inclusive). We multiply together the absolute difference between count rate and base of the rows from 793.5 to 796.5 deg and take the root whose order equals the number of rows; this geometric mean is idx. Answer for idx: 0.14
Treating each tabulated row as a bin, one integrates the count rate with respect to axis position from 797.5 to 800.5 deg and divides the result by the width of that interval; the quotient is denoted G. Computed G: 5.17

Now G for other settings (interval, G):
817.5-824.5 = 5.49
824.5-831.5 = 5.75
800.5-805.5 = 4.93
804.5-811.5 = 5.08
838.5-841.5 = 6.13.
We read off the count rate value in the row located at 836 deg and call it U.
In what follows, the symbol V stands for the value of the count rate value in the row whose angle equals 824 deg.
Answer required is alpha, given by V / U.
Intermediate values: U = 6.87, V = 5.44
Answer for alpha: 0.79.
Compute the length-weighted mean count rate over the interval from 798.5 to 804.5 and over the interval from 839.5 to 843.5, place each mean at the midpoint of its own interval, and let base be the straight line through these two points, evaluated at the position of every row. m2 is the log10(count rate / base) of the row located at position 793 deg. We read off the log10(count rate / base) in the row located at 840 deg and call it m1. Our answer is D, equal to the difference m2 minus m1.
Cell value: 0.05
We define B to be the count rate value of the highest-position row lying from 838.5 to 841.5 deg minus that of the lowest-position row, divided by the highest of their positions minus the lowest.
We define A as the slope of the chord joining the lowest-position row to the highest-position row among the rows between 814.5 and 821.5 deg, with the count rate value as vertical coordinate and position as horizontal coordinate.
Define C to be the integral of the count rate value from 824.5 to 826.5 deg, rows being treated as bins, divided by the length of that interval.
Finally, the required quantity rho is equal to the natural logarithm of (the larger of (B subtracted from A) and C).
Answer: 1.74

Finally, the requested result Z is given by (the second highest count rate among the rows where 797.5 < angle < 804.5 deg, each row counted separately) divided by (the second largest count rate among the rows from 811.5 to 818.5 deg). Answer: 0.98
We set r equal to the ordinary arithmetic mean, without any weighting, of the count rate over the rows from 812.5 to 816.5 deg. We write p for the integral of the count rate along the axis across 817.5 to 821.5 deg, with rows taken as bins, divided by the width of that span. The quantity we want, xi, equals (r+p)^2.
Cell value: 112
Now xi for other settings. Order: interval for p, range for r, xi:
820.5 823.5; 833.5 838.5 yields 144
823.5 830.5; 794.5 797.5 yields 117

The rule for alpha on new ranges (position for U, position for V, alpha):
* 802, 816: 1.03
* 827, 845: 1.08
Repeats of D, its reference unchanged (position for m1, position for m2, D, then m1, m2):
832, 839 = 0.04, -0.01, 0.03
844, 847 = 0.04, -0.05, -0.01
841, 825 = 0.03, -0.01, 0.02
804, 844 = -0.02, -0.03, -0.05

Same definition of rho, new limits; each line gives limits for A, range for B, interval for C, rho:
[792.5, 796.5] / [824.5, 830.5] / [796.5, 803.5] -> 1.63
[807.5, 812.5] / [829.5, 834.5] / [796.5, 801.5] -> 1.64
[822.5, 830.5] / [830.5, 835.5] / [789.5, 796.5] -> 1.67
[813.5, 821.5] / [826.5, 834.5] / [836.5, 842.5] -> 1.82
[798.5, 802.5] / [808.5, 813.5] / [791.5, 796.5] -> 1.67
